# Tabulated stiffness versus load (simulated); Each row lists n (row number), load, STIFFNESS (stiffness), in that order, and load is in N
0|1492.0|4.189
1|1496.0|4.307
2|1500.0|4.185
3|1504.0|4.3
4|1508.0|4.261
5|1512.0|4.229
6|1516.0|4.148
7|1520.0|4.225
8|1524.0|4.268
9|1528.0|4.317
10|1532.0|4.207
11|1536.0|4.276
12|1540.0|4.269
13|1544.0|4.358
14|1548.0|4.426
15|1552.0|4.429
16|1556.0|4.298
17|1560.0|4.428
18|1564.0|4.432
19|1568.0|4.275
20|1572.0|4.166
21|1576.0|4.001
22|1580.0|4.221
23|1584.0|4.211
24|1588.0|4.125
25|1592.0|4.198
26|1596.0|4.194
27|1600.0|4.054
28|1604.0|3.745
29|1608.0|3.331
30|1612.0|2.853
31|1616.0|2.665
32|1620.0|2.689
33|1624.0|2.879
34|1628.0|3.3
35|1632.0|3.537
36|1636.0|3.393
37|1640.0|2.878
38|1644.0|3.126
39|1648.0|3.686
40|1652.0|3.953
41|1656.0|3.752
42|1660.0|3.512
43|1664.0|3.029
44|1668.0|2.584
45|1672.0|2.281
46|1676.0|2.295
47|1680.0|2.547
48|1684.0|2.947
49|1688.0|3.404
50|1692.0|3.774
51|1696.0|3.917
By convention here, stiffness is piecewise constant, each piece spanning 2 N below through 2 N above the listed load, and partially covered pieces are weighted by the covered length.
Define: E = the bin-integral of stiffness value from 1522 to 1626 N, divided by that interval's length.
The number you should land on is 3.97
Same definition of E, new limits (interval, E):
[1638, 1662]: 3.48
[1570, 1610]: 4.02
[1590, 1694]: 3.25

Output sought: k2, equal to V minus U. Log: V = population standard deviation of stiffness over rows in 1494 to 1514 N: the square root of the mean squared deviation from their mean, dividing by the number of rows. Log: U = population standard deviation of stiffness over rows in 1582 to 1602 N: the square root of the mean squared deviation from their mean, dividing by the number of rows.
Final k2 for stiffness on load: 0.0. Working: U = 0.06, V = 0.05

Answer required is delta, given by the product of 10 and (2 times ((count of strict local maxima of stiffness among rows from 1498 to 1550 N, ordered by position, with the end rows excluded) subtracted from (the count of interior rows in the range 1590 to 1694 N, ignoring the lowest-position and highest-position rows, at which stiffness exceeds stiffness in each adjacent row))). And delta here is -20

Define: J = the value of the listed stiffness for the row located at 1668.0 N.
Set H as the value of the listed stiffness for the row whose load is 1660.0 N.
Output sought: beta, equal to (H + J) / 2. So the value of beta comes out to 3.0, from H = 3.512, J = 2.584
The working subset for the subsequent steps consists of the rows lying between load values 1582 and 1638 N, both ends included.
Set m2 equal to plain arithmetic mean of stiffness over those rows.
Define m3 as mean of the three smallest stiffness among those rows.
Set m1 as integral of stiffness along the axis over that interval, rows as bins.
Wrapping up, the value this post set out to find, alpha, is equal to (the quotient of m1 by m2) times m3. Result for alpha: 153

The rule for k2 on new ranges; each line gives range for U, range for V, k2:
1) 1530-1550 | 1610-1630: 0.2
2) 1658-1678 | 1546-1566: -0.4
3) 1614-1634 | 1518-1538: -0.3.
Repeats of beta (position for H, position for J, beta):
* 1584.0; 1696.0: 4.1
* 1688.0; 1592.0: 3.8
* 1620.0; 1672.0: 2.5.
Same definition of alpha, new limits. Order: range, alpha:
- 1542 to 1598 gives 229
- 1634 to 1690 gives 133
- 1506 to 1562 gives 235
